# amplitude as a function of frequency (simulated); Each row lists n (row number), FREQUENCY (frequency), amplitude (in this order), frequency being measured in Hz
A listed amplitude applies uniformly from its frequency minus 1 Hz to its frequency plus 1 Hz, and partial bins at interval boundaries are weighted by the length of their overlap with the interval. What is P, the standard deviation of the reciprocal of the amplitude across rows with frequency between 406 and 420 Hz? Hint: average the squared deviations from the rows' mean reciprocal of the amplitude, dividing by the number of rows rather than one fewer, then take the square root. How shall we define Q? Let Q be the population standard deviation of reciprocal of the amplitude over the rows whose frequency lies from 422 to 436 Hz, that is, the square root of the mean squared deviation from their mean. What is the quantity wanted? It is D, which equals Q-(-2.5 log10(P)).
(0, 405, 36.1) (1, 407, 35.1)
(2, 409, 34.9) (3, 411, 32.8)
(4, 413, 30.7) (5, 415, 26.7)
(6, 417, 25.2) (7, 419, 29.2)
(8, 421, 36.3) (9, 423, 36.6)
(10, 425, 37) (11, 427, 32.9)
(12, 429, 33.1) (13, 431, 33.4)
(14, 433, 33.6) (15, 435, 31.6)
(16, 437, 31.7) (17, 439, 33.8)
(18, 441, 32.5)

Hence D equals -6.0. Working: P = 0.0040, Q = 0.0016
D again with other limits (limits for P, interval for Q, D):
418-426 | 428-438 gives -6.3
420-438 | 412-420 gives -6.9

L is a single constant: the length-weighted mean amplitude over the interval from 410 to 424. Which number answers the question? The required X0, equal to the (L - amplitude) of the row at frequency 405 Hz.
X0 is -5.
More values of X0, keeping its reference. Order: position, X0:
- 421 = -5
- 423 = -6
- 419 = 2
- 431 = -2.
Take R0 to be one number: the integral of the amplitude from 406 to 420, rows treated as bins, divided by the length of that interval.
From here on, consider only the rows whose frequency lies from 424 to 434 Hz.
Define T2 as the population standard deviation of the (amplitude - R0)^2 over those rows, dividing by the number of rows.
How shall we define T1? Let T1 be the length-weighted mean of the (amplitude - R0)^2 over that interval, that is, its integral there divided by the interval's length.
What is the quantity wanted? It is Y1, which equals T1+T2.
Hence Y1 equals 27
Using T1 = 13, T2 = 13.4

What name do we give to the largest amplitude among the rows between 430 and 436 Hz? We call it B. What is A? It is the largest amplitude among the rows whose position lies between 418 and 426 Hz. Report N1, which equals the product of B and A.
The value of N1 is 1243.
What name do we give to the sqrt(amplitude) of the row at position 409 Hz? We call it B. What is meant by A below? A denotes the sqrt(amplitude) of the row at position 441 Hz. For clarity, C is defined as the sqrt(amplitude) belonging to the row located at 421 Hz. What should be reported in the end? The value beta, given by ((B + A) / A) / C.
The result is 0.338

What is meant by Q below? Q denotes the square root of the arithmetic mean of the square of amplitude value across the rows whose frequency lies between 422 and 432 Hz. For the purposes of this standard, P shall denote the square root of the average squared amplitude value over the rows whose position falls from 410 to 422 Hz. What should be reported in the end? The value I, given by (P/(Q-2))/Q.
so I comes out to 0.027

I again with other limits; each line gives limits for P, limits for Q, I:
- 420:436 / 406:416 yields 0.035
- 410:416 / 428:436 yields 0.030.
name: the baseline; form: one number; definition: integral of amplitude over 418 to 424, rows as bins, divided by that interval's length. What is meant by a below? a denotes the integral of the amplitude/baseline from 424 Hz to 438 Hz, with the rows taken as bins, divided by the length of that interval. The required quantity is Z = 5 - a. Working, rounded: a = 0.98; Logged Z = 4.02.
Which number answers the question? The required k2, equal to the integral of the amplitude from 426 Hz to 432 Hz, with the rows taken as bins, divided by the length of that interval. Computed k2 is 33.1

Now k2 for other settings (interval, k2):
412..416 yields 28.7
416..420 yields 27.2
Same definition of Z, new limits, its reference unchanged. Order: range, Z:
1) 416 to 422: 4.11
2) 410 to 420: 4.15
